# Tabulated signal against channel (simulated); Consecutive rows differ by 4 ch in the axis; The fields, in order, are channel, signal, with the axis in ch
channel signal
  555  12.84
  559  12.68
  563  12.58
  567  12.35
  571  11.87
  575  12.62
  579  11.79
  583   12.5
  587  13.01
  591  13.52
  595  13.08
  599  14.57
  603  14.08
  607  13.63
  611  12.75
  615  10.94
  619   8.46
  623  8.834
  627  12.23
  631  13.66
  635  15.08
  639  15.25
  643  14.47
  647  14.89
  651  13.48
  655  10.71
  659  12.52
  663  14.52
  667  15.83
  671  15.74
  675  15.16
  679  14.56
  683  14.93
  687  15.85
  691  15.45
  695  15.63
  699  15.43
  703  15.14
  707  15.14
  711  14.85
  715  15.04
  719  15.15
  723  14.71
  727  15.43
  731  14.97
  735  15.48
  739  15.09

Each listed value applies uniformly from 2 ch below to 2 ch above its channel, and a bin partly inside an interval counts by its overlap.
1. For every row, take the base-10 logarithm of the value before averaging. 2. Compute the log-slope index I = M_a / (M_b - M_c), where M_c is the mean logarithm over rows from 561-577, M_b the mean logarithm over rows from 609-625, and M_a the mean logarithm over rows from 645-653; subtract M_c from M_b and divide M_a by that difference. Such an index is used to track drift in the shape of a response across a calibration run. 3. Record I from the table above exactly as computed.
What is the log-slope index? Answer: -13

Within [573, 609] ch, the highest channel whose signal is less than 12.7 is 583 ch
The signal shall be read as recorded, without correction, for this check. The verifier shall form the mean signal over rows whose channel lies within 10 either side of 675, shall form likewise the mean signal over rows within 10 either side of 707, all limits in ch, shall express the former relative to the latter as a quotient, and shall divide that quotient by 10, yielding 0.101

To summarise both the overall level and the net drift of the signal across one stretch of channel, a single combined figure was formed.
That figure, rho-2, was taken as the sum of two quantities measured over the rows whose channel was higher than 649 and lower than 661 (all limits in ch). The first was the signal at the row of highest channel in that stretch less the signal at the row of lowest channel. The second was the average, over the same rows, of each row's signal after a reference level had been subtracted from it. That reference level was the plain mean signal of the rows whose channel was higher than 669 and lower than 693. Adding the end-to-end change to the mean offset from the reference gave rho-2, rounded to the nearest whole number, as -4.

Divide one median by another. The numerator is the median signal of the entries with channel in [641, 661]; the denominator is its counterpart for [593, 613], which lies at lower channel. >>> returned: 0.99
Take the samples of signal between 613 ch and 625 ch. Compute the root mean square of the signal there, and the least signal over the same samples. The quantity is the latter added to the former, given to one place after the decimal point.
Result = 17.9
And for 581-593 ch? 25.5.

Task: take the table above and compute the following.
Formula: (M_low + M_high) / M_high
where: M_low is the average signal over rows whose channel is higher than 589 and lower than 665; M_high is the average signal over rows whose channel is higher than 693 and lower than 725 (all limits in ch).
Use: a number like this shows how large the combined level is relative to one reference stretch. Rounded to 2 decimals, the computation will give 1.86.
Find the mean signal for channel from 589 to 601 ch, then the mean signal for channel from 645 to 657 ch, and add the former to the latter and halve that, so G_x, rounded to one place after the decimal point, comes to 13.4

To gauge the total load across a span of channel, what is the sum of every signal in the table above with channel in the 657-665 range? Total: 27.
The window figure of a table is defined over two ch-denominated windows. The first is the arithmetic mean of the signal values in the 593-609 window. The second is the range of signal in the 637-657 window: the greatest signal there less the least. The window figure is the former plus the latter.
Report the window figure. 18.4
